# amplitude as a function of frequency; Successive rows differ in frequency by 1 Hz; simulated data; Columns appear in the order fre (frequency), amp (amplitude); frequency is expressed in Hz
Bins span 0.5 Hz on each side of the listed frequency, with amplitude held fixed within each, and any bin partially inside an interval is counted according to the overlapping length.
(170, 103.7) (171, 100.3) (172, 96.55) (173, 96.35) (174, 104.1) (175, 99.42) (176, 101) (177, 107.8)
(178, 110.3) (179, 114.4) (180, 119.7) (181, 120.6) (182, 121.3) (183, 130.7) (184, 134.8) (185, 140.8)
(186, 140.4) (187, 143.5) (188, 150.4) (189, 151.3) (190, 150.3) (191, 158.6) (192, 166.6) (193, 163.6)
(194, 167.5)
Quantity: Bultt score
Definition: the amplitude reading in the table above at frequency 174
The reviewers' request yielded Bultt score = 104.1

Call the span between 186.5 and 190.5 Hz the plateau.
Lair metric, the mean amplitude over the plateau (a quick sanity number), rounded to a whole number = 149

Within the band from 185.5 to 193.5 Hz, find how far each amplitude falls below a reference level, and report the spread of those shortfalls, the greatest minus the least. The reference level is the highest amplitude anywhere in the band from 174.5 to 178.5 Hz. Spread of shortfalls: 26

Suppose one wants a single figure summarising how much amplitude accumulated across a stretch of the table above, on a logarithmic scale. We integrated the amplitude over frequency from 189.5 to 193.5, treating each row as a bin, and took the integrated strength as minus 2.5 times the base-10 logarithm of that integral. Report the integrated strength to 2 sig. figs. -7.0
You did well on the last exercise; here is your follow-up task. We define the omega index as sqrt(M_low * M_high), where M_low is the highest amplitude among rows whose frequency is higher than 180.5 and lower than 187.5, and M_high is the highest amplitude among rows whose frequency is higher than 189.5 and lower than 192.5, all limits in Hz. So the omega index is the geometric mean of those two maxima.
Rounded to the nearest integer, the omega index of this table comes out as 155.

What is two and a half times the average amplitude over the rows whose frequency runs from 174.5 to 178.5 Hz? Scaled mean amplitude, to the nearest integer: 262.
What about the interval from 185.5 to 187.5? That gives 355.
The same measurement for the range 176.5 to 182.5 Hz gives 289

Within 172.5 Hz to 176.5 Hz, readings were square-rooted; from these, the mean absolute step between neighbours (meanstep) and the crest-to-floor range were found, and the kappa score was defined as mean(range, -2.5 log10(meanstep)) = 0.99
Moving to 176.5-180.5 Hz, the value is 1.19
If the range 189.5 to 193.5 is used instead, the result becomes 1.07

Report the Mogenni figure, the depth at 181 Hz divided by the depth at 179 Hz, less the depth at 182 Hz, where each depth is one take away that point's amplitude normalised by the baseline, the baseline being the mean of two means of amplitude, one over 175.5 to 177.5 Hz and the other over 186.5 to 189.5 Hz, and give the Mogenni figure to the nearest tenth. 0.4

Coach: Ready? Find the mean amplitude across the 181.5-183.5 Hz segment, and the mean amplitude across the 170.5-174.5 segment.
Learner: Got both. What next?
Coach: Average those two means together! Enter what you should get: 113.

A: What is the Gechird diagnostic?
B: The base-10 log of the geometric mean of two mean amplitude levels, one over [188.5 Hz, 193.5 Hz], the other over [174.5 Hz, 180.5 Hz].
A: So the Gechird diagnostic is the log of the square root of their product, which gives 2.12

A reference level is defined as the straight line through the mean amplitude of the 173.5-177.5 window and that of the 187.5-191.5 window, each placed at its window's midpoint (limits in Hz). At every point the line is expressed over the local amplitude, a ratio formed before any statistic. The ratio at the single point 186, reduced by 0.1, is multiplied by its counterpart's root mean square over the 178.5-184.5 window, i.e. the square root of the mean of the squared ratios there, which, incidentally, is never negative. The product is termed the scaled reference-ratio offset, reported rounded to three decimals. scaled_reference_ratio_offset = 0.905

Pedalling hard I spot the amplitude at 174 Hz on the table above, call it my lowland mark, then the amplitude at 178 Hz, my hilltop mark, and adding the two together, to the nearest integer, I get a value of 214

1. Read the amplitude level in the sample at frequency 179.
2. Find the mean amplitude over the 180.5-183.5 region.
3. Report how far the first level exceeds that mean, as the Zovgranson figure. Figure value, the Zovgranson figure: -10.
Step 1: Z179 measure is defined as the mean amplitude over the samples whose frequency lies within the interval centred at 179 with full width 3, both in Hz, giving 115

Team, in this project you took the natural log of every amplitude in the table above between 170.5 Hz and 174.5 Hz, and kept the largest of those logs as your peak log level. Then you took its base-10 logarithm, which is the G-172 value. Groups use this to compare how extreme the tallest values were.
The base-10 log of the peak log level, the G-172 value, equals 0.667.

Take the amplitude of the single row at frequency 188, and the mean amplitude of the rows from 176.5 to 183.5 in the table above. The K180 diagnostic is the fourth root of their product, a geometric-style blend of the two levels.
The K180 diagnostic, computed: 11.5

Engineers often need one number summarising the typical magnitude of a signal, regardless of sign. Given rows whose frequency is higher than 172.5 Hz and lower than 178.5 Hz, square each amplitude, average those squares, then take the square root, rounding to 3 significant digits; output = 103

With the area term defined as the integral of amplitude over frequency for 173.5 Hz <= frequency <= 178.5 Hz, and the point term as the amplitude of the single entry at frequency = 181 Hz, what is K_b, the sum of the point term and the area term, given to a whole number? 643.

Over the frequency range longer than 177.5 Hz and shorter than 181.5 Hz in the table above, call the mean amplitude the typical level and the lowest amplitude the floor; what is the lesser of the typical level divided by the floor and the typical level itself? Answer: 1.05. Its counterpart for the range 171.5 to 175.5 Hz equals 1.03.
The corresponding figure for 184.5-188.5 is 1.02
